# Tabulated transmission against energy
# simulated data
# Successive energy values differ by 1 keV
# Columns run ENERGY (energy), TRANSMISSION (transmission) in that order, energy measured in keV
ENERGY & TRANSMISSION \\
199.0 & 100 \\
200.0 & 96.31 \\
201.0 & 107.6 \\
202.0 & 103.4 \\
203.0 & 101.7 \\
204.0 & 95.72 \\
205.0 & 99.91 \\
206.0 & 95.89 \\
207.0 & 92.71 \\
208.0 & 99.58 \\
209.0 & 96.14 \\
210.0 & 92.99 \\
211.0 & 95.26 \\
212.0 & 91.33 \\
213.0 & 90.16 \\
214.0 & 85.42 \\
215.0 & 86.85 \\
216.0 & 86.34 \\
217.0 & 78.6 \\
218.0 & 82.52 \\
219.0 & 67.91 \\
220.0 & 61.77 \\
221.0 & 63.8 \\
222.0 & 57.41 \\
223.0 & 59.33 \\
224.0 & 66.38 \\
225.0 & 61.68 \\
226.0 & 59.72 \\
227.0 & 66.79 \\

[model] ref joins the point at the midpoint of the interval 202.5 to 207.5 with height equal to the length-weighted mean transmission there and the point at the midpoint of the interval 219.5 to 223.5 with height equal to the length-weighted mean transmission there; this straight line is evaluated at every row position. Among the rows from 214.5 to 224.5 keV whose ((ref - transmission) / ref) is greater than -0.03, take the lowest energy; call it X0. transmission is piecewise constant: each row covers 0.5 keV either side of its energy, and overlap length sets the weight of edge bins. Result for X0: 219.0 keV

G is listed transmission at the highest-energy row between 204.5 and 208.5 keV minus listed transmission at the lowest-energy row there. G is -0.3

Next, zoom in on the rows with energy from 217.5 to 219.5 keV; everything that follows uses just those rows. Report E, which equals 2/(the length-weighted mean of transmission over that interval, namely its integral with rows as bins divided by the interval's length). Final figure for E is 0.027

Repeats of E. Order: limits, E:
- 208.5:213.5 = 0.021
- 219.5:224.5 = 0.032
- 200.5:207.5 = 0.020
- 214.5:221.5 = 0.027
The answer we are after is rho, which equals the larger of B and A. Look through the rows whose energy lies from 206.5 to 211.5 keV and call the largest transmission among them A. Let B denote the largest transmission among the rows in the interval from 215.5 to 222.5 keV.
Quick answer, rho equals 100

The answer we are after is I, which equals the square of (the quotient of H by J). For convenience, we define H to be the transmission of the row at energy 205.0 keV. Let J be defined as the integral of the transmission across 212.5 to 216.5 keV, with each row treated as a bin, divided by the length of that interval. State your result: 1.3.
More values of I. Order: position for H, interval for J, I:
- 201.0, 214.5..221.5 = 2.0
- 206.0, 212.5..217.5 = 1.3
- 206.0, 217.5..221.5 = 1.9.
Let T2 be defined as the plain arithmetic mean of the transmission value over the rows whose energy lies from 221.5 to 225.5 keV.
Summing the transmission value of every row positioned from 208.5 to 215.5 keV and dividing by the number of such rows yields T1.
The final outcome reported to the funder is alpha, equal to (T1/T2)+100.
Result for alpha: 101.5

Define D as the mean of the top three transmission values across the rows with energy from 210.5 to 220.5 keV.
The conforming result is 92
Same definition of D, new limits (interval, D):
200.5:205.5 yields 104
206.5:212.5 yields 97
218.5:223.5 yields 64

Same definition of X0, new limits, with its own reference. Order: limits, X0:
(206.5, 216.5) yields 207.0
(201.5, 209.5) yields 202.0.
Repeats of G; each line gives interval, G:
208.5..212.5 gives -4.8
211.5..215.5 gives -4.5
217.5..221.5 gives -18.7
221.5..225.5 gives 4.3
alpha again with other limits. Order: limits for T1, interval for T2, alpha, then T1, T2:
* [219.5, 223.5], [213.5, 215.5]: 100.7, 61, 86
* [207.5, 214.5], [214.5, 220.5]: 101.2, 93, 77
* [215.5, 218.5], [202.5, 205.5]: 100.8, 82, 99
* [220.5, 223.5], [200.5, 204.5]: 100.6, 60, 102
